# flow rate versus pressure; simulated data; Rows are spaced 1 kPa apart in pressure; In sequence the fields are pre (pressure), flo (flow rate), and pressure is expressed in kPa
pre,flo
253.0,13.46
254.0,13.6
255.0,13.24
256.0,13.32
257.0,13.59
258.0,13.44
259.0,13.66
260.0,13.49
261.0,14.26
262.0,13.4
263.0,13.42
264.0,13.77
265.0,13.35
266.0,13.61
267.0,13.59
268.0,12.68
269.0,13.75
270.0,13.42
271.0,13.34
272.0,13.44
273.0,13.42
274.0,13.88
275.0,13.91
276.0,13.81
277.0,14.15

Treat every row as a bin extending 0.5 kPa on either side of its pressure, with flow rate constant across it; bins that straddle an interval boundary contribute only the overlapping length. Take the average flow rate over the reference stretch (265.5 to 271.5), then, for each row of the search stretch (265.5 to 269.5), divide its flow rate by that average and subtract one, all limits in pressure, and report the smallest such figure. -0.054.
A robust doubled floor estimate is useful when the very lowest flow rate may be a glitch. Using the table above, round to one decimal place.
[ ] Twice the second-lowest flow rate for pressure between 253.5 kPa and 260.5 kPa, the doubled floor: 26.6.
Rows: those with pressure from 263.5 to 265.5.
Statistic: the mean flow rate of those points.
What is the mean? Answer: 13.6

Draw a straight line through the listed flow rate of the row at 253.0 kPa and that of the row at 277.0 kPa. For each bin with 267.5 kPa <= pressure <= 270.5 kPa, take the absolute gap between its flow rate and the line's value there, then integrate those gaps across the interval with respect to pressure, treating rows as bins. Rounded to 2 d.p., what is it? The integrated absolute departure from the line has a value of 1.91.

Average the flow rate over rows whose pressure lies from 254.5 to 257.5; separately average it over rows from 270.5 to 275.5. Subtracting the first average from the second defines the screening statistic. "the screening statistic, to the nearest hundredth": 0.21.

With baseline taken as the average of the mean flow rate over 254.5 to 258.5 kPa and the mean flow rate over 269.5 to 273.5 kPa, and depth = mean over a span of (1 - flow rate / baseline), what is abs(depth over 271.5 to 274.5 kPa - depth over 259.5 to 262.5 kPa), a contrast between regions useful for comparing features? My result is 0.010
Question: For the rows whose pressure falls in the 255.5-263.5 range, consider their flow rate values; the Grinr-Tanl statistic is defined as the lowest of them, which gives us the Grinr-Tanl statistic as 13.32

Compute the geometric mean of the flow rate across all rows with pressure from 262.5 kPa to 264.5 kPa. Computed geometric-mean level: 13.6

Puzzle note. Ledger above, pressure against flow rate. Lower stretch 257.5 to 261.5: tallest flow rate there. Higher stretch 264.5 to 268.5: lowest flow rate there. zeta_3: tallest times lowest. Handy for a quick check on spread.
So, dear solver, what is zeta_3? 181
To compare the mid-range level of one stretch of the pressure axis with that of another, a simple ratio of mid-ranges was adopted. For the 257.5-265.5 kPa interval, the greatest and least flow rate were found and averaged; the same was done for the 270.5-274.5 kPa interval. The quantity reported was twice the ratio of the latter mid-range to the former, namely 1.97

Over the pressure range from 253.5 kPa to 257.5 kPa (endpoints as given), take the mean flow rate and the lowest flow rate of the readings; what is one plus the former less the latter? 1.20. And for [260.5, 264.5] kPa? 1.31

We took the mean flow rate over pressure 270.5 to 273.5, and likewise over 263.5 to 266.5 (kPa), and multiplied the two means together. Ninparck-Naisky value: 182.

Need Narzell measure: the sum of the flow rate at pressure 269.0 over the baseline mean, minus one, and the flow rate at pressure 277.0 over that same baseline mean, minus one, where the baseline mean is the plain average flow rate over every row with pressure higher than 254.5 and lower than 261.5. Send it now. 0.056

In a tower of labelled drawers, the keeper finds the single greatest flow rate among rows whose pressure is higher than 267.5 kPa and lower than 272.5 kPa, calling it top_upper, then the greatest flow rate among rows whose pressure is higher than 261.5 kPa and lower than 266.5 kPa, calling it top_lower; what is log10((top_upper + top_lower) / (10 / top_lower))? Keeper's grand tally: 1.579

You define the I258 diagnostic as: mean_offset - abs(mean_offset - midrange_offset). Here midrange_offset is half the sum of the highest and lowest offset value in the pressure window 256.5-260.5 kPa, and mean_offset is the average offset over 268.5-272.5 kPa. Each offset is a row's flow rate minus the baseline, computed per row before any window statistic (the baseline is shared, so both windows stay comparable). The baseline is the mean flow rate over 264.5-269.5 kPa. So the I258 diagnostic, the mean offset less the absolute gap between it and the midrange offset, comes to 0.03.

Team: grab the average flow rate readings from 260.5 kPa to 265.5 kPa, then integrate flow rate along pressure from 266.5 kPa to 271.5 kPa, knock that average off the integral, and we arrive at 53.1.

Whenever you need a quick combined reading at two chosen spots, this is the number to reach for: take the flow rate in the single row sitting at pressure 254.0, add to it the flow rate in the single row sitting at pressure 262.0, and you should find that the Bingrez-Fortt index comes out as 27.0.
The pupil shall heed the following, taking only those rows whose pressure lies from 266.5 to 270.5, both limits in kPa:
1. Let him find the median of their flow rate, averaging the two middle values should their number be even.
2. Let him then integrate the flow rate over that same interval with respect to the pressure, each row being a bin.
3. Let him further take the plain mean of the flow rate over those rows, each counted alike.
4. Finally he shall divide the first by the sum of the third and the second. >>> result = 0.202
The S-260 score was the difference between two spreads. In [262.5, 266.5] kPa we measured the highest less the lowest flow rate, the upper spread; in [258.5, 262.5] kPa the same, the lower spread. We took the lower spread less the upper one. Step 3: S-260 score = 0.44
